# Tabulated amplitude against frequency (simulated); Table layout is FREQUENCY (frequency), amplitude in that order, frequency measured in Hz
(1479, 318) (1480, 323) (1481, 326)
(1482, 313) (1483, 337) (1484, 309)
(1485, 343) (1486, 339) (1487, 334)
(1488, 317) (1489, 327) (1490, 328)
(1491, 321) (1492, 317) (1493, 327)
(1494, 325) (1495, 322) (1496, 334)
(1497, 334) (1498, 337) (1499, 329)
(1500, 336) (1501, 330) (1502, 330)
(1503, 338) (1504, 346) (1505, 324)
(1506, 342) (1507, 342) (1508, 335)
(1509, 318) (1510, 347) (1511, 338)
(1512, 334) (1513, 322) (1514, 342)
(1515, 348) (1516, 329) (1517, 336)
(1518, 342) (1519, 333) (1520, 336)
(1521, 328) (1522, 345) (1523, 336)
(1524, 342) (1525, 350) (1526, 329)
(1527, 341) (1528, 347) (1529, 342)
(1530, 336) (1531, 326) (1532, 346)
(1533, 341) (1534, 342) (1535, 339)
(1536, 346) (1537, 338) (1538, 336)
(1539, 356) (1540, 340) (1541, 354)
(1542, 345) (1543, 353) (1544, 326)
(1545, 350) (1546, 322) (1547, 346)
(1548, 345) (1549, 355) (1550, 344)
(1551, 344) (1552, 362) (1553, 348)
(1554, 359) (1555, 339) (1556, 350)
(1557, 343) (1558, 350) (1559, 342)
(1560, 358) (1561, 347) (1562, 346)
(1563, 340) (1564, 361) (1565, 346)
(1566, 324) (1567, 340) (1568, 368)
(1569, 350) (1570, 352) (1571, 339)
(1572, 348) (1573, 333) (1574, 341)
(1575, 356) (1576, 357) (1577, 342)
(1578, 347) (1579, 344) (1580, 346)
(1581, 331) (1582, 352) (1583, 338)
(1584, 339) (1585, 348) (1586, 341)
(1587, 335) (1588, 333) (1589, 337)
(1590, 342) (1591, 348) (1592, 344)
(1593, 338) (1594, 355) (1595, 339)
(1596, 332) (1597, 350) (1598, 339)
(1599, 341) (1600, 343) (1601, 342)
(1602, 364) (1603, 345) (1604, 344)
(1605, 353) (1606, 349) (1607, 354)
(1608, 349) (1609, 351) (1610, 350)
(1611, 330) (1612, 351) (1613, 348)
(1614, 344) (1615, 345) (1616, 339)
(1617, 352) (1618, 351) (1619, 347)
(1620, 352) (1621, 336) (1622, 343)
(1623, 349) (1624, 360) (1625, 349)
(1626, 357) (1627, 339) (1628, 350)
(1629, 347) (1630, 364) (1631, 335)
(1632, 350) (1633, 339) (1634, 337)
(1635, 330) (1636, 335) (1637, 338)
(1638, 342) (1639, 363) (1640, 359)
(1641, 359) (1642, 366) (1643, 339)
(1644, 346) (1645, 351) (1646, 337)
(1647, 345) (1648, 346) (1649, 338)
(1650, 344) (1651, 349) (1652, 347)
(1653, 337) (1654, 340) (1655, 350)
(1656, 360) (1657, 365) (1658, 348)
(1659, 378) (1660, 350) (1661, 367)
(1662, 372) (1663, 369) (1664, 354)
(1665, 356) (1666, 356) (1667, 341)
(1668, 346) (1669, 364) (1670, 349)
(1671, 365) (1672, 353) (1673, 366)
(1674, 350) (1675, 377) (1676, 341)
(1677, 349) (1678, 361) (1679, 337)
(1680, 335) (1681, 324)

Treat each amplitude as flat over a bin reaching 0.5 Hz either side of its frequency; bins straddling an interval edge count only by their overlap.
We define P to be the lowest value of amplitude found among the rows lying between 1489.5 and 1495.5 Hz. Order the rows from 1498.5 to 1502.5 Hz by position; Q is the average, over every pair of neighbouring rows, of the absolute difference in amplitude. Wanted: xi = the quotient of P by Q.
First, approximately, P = 317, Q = 4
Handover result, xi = 73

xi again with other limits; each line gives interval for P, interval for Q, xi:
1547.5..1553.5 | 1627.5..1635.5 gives 29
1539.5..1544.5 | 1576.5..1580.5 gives 98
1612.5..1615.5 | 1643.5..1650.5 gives 49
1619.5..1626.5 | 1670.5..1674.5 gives 25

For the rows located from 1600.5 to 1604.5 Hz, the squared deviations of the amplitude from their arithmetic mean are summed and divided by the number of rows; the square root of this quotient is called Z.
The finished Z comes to 8.9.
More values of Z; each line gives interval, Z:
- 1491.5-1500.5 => 6.5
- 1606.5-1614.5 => 7.0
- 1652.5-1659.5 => 13.5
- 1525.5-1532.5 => 7.5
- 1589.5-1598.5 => 6.6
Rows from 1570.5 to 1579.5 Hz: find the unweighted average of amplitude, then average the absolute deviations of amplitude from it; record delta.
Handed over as 6.0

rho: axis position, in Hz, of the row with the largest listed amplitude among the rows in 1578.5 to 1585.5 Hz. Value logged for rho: 1582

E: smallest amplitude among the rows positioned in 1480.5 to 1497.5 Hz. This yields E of 309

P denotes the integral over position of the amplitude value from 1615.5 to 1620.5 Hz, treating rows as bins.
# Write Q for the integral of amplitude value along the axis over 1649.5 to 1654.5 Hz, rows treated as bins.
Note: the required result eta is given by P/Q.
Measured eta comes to 1.01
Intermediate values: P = 1741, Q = 1717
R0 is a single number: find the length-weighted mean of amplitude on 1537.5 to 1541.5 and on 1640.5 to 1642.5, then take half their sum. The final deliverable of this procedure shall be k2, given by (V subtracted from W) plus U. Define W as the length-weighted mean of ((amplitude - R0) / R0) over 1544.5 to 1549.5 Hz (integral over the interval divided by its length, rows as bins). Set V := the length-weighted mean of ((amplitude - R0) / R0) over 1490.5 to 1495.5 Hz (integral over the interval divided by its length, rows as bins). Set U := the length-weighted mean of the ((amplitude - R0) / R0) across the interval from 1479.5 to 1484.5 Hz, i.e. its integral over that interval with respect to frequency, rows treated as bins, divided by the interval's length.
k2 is -0.03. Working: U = -0.093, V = -0.09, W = -0.031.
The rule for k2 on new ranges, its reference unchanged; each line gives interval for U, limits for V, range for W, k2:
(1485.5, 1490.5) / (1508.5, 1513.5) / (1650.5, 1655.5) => -0.04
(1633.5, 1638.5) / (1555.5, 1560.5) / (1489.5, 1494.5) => -0.12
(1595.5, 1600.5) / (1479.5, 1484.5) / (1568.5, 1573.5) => 0.03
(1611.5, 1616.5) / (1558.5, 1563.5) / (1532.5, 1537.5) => -0.04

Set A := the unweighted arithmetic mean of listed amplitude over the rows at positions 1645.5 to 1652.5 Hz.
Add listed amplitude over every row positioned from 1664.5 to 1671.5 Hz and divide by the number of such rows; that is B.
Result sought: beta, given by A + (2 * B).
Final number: 1051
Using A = 344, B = 354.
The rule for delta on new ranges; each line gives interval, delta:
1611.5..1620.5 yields 3.5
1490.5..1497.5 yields 5.1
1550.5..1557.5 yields 6.6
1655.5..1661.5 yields 8.7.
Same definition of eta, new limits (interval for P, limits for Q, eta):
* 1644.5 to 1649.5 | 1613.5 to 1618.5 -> 0.99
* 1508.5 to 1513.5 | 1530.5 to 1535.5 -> 0.98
